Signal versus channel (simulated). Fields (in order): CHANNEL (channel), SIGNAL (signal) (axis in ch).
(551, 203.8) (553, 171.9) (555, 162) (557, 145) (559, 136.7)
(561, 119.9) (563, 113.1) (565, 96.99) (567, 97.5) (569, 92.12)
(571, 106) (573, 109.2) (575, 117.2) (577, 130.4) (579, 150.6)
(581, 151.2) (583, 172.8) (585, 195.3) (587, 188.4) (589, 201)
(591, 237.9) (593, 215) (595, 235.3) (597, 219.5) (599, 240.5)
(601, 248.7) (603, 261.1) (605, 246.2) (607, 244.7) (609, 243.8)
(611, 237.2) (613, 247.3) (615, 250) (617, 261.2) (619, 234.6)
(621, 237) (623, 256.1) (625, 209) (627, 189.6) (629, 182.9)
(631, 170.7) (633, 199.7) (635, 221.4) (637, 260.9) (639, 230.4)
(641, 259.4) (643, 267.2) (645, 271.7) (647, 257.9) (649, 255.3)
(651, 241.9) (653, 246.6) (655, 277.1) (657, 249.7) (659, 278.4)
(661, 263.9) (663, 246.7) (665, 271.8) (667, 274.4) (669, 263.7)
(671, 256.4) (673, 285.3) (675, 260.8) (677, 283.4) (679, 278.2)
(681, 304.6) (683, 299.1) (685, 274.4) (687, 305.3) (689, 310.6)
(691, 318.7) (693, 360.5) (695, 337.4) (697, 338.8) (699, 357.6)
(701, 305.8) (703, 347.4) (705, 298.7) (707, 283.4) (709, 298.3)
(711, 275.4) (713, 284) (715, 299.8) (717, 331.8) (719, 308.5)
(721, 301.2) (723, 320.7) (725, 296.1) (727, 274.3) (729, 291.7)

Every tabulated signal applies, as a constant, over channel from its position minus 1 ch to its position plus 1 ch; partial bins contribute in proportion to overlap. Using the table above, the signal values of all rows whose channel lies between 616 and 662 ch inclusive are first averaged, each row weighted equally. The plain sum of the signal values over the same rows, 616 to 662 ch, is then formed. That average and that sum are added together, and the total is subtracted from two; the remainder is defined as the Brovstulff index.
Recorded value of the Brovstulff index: -5761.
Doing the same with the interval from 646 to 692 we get -6576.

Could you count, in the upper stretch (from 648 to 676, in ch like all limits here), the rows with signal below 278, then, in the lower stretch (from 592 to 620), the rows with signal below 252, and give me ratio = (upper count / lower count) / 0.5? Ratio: 2.0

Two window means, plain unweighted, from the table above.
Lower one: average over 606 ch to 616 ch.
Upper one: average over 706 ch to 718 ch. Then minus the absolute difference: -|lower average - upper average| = -51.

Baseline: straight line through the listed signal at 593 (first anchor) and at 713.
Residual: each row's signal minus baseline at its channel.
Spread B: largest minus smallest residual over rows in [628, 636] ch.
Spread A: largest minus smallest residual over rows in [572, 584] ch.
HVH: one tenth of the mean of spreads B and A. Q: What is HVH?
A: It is 5.3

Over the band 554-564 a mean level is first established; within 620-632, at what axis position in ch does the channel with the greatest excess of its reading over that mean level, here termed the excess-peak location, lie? 623 ch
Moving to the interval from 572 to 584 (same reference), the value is 583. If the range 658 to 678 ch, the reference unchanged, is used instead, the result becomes 673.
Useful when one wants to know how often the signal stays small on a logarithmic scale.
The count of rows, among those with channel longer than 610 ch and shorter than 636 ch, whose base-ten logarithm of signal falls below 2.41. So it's 12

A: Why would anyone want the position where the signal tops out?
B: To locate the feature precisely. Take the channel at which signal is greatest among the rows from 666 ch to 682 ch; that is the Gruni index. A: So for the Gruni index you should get 681 ch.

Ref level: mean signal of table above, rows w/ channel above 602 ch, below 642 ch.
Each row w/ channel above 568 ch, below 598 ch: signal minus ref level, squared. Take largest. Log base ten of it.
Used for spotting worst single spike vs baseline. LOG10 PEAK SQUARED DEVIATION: 4.29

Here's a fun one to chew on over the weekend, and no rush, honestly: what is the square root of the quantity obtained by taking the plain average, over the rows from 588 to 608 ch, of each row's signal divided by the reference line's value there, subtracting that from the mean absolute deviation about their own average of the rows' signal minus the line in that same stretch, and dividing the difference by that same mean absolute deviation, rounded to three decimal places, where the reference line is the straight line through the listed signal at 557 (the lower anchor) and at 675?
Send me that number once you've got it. 0.940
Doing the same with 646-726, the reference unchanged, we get 0.970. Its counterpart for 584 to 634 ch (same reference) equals 0.976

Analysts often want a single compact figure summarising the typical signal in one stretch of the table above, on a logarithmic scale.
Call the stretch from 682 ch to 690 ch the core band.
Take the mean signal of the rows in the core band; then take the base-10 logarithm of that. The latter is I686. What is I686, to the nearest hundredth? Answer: 2.47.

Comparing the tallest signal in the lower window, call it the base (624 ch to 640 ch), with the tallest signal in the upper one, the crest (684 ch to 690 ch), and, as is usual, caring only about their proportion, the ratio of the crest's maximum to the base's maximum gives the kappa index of 1.2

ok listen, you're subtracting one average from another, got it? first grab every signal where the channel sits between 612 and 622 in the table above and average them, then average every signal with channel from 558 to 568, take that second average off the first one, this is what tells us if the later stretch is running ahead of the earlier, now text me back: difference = 133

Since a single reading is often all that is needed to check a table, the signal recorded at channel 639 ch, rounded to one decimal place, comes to 230.4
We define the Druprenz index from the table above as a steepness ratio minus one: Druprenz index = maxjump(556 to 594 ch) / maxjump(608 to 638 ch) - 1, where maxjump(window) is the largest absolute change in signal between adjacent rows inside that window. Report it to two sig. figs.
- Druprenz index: -0.22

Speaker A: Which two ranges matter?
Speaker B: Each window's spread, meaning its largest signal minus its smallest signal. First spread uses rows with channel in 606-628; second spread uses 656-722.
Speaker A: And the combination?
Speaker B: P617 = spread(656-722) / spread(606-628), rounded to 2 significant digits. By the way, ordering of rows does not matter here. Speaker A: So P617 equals 1.6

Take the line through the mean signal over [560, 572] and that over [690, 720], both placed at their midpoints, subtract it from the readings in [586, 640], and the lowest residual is -33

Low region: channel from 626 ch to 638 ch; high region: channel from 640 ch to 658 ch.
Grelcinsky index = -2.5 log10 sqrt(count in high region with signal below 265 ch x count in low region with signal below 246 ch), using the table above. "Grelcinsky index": -1.85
